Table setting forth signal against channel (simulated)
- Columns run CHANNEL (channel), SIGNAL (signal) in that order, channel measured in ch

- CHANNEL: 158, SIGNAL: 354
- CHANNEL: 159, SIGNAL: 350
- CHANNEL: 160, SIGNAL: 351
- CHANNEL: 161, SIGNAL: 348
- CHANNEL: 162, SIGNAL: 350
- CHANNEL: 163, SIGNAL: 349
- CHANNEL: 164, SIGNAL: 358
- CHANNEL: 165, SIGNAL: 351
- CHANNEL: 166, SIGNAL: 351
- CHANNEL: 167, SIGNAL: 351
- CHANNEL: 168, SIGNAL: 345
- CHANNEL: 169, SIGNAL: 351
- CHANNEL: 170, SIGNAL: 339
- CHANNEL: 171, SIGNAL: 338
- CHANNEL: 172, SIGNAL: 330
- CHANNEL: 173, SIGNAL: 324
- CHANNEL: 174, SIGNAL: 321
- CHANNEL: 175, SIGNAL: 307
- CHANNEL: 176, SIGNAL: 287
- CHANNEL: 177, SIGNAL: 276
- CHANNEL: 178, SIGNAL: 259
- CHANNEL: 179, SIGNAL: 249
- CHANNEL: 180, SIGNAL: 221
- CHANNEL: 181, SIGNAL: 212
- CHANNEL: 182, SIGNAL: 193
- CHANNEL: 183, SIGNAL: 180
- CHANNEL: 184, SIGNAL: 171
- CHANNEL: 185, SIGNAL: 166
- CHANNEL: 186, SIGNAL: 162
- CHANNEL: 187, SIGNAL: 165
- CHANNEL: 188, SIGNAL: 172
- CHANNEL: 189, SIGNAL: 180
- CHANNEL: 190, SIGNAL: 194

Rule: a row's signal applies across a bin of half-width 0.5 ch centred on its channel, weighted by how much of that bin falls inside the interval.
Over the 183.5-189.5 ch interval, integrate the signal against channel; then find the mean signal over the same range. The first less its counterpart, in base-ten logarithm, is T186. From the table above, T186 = 2.93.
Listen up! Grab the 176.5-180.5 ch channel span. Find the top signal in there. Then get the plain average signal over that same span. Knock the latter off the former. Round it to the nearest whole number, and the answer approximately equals 25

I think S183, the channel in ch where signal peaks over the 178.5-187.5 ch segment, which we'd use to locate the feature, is 179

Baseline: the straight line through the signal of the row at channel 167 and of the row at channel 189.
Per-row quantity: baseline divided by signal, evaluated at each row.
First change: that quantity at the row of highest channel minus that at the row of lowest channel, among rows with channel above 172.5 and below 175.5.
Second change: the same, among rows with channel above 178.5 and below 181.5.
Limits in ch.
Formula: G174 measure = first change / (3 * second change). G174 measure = 0.0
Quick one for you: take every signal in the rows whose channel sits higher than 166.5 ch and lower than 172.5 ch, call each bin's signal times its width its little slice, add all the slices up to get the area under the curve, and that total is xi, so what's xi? 2054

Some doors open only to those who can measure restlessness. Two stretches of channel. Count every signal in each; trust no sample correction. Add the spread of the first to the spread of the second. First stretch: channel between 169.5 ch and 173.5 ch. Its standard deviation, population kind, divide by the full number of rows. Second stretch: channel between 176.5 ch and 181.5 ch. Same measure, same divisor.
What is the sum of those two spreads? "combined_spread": 29.9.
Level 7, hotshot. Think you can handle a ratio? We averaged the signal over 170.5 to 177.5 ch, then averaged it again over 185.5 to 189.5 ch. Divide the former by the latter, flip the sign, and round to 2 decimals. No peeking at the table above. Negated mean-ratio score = -1.84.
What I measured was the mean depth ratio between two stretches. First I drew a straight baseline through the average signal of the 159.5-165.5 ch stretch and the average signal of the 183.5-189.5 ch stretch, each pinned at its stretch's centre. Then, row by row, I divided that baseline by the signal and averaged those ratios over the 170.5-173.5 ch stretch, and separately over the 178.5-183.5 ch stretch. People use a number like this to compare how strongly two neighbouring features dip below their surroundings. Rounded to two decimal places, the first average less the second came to -0.16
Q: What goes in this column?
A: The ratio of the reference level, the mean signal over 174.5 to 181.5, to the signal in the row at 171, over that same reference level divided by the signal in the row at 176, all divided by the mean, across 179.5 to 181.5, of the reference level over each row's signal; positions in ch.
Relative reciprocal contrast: 0.71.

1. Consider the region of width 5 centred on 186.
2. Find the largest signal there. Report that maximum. 172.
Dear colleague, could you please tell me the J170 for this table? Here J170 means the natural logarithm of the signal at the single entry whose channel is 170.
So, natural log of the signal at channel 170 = 5.8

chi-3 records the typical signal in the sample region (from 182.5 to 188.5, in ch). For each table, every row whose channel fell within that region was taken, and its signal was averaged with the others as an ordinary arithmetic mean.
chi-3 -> 169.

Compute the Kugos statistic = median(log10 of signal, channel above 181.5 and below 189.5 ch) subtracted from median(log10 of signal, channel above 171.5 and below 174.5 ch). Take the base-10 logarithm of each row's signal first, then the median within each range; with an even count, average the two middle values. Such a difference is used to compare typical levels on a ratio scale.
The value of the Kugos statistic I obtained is 0.28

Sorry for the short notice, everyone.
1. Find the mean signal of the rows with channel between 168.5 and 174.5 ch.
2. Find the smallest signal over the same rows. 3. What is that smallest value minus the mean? -13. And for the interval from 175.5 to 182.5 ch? -49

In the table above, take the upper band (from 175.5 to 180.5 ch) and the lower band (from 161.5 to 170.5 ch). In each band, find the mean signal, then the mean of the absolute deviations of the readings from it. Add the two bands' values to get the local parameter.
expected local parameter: 22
